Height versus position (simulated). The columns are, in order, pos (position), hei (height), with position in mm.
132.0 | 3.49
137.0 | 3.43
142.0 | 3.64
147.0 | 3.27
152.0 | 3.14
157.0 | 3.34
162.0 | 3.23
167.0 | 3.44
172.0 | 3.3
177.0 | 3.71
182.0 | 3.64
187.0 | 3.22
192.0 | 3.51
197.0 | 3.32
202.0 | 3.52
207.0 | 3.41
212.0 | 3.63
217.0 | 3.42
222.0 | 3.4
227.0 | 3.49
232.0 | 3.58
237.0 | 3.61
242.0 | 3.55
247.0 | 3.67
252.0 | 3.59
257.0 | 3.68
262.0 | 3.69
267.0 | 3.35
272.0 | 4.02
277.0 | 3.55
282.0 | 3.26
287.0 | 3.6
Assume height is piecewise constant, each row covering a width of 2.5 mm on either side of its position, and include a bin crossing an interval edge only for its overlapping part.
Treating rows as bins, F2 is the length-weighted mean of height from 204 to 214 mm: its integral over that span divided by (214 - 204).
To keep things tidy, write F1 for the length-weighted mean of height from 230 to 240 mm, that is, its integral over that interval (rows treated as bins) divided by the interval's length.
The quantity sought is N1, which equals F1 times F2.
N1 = 12.6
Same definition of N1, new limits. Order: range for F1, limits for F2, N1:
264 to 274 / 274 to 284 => 12.6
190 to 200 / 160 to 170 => 11.4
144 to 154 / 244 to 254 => 11.7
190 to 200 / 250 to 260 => 12.4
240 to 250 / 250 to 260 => 13.1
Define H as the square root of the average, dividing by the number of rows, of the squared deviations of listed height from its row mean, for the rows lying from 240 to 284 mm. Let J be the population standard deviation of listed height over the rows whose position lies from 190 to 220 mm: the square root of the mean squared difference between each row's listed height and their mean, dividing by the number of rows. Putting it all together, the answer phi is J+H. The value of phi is 0.30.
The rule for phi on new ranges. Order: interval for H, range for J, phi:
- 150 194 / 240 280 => 0.36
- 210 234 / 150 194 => 0.27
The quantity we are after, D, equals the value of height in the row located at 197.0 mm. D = 3.32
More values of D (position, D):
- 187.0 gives 3.22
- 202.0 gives 3.52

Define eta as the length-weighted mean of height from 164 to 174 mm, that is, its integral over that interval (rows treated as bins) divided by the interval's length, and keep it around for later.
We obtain 3.37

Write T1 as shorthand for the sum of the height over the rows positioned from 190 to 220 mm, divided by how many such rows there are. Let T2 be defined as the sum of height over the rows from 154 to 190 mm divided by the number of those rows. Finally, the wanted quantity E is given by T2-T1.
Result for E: -0.06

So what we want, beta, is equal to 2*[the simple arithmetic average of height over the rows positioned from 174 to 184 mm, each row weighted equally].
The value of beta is 7.35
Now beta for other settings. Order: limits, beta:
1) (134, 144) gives 7.07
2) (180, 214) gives 6.93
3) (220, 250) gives 7.10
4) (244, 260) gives 7.29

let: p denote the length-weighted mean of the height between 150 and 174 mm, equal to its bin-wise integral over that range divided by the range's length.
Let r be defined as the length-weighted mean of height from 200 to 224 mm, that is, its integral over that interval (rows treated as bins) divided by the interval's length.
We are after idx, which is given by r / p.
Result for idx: 1.06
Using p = 3.29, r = 3.48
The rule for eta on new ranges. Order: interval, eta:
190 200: 3.42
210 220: 3.51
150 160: 3.24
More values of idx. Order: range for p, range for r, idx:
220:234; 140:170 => 0.96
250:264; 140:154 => 0.92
